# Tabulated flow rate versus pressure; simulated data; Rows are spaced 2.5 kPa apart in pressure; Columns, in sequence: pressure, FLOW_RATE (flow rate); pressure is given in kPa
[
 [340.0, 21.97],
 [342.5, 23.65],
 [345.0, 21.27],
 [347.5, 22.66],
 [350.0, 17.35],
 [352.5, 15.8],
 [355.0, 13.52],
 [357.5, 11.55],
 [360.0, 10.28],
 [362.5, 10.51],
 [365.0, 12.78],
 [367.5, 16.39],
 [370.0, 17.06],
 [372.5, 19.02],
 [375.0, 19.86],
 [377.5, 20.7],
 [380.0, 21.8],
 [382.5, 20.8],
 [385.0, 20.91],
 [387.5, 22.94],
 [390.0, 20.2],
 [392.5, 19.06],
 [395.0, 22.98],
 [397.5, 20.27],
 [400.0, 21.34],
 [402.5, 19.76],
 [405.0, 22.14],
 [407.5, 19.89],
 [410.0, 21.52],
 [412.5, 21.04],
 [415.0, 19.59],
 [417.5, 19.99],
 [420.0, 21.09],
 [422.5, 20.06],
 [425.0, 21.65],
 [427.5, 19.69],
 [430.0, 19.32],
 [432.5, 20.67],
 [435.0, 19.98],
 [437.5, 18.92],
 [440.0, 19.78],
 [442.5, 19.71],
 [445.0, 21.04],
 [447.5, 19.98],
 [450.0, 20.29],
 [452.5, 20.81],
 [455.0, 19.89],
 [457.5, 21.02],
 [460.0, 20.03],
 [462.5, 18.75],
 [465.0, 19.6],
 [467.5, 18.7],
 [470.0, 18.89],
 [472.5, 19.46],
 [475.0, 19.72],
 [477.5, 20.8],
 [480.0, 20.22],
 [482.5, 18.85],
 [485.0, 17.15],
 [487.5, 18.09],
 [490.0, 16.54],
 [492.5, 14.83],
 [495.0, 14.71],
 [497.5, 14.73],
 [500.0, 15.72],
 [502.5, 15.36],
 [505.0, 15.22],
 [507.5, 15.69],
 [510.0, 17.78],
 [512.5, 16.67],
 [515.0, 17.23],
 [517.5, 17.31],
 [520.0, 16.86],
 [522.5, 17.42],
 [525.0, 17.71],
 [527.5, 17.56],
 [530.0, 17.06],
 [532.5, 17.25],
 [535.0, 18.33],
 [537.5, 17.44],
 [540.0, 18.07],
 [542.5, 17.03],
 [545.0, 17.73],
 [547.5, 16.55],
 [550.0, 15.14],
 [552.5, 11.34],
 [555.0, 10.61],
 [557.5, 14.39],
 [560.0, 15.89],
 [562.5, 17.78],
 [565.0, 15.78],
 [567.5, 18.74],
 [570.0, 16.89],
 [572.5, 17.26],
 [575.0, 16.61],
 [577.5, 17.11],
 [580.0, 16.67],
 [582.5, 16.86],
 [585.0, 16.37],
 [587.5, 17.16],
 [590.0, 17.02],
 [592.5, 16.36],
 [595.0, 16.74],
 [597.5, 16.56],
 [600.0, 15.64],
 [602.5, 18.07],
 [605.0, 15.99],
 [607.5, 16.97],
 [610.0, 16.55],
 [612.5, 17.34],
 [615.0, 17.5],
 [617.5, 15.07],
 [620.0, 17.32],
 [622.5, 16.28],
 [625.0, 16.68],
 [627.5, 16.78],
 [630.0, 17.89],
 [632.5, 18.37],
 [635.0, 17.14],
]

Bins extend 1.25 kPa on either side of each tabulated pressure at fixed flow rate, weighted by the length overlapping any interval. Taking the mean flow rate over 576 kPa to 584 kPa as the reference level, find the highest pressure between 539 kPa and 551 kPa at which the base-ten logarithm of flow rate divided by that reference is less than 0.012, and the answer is 550.0 kPa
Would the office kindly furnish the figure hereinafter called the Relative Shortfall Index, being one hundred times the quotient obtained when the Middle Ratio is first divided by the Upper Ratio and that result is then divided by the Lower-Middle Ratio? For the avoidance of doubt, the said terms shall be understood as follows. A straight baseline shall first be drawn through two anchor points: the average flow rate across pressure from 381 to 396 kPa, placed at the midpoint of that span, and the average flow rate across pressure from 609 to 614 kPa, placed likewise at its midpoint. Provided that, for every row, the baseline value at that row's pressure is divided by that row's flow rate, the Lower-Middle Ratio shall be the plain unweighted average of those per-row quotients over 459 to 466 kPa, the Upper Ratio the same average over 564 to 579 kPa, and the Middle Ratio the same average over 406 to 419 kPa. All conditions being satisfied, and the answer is 96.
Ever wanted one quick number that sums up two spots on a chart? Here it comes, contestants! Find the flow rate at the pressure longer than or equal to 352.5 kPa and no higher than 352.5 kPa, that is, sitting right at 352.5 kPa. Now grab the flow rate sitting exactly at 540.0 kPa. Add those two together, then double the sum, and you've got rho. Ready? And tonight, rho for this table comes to 68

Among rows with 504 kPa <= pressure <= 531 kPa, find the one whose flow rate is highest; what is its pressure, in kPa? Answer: 510.0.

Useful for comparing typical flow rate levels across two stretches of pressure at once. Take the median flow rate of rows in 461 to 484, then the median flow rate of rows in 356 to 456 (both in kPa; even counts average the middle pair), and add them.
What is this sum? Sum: 39.4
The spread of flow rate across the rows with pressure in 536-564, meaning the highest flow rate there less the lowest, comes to 7.5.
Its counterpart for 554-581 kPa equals 8.1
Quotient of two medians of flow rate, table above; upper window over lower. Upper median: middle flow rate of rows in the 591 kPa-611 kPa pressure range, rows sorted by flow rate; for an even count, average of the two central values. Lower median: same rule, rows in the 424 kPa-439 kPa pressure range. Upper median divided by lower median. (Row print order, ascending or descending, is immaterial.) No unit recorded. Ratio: 0.83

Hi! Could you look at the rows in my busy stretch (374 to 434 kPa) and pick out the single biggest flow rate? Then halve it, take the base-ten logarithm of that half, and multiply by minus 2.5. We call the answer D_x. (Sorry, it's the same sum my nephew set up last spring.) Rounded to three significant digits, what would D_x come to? -2.65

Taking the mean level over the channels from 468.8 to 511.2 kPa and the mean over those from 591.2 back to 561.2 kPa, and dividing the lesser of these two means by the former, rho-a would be 0.99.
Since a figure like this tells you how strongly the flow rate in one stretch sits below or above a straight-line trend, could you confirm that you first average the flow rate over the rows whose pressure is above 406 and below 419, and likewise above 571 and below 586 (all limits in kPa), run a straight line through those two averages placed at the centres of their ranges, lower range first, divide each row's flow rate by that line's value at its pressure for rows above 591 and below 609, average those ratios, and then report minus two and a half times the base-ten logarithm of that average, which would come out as -0.02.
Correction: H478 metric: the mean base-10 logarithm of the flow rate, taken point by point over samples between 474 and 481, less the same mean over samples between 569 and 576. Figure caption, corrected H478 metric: 0.078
